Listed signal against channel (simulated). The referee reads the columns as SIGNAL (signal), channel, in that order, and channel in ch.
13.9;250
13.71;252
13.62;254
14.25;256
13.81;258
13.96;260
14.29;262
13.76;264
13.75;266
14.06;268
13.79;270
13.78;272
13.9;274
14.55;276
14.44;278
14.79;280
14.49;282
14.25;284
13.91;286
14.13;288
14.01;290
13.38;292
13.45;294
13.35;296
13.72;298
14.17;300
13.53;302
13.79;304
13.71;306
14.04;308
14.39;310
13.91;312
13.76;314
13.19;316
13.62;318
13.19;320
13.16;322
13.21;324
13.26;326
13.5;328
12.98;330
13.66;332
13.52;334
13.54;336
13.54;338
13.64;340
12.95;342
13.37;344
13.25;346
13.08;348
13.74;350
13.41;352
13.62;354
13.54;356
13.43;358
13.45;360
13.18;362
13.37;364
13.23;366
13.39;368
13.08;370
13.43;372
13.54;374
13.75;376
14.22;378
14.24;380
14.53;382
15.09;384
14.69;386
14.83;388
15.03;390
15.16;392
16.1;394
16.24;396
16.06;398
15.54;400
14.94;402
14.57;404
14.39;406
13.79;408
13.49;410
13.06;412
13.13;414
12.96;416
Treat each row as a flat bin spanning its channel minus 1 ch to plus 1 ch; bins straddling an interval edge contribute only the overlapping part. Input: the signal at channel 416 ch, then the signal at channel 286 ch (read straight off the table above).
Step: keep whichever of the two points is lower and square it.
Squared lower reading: 168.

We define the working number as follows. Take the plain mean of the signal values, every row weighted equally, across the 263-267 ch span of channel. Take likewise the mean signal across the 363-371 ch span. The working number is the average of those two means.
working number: 13.5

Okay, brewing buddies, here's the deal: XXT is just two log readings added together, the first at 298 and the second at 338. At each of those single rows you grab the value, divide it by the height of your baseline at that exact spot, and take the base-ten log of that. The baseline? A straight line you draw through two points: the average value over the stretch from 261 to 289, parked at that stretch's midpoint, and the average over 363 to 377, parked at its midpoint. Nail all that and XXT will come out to -0.011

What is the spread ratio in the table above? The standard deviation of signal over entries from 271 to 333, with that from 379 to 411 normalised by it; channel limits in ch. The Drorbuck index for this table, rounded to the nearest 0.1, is 1.7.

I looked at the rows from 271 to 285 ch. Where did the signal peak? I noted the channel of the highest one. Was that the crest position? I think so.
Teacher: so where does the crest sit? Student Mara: 280 ch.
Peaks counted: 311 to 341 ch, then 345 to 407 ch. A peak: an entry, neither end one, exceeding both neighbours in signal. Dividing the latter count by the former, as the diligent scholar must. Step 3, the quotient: 2.3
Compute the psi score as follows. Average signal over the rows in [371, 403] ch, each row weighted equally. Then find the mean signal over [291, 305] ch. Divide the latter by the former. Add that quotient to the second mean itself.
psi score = 14.5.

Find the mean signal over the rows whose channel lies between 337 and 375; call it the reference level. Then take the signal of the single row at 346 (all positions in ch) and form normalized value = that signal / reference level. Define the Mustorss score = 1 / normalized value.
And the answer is 1.01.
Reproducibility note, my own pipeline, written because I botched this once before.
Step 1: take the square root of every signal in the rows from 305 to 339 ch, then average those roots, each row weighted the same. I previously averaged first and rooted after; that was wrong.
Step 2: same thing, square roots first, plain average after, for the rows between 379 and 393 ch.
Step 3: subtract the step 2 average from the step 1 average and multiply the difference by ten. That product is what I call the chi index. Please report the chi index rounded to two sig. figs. -1.7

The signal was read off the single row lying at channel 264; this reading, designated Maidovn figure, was 13.76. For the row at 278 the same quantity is 14.44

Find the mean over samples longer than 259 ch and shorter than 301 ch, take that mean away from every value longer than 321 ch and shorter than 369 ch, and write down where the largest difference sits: 350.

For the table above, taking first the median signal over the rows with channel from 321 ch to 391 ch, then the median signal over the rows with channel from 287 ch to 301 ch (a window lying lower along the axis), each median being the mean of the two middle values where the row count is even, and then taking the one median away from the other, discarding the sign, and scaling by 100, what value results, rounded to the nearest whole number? 22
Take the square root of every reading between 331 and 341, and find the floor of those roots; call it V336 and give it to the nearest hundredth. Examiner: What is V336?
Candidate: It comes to 3.68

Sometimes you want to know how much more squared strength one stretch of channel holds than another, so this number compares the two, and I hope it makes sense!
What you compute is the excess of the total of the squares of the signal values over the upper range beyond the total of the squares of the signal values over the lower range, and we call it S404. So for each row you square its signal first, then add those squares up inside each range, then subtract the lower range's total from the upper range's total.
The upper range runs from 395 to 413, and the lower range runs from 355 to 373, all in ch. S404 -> 346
